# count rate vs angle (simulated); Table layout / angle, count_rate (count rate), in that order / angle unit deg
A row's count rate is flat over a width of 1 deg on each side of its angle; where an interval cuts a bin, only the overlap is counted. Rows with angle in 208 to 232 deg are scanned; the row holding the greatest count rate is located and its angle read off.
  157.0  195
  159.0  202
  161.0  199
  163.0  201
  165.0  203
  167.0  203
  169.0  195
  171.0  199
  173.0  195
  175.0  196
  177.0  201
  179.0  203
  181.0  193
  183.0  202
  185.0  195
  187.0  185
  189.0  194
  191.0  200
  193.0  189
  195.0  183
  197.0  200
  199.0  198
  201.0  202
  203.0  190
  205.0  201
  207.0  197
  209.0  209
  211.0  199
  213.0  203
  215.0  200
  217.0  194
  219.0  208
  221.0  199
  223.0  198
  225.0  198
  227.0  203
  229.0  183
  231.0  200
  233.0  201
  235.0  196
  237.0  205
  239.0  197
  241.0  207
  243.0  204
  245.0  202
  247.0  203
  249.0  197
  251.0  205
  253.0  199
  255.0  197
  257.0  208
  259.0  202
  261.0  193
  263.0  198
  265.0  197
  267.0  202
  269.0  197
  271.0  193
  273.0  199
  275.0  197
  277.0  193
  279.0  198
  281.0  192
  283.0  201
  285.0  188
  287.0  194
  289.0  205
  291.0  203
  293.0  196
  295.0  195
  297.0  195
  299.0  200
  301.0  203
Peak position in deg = 209.0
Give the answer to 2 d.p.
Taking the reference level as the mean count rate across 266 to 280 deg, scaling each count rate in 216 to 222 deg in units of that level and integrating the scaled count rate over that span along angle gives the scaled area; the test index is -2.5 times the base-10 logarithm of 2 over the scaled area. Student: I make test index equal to 1.21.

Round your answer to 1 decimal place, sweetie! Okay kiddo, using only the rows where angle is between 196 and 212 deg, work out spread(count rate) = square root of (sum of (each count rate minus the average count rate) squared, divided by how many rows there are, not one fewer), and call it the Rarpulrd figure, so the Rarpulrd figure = 5.0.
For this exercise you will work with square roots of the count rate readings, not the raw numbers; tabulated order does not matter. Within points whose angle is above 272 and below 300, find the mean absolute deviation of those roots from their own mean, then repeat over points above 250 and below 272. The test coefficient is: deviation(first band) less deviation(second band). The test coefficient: 0.00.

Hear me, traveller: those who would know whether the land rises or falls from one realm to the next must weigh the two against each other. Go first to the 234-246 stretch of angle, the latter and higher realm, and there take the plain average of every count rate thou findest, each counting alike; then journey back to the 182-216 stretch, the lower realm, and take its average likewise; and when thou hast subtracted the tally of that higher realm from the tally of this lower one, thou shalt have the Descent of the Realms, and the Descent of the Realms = -5.0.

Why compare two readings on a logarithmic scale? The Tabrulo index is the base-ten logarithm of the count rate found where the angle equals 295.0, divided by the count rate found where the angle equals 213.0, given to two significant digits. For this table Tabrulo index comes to -0.017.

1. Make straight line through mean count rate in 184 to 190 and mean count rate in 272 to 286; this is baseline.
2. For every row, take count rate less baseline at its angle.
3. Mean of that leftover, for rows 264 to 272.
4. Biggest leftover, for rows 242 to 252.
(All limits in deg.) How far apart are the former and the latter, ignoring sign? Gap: 9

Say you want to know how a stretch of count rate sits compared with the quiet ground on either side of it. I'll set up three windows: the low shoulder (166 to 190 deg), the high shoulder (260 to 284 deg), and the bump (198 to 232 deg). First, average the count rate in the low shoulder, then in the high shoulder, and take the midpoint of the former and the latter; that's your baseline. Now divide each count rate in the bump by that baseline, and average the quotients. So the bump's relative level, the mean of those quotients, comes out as 1.01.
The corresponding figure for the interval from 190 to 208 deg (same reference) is 0.99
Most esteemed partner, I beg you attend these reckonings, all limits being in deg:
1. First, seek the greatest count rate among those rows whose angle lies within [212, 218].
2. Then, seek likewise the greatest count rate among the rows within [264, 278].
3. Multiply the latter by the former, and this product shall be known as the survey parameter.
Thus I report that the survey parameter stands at 41006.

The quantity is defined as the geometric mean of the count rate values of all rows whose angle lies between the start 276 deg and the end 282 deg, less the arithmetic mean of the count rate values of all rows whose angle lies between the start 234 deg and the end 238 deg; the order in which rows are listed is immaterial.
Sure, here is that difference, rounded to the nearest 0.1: -6.2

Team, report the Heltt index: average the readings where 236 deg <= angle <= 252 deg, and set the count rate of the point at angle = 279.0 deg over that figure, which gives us 0.98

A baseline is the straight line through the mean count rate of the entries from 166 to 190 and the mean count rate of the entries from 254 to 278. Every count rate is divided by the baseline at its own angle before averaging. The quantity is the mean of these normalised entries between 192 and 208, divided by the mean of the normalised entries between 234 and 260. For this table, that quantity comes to 0.97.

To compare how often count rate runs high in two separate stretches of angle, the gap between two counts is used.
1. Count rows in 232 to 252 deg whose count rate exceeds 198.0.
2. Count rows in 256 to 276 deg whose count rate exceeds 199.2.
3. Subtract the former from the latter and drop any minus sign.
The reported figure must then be 4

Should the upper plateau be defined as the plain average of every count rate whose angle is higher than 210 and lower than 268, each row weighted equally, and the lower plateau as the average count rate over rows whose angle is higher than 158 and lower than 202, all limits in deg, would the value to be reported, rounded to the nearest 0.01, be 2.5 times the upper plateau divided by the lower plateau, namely 2.53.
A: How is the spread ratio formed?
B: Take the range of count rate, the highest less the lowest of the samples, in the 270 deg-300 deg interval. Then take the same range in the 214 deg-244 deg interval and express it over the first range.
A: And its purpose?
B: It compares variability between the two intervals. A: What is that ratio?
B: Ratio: 1.5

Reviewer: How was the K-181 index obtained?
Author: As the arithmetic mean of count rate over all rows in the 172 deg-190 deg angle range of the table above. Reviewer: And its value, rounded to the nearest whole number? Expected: 196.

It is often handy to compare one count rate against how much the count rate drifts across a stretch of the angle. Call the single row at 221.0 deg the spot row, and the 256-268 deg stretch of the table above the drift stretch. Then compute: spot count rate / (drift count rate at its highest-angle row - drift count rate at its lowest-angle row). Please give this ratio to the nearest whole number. -33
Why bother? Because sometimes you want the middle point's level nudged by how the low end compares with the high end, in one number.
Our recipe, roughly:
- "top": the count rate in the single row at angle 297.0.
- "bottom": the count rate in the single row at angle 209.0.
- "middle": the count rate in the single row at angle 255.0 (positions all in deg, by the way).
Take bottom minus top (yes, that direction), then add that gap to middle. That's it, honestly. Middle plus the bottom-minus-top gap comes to 211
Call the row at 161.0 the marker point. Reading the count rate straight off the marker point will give 199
